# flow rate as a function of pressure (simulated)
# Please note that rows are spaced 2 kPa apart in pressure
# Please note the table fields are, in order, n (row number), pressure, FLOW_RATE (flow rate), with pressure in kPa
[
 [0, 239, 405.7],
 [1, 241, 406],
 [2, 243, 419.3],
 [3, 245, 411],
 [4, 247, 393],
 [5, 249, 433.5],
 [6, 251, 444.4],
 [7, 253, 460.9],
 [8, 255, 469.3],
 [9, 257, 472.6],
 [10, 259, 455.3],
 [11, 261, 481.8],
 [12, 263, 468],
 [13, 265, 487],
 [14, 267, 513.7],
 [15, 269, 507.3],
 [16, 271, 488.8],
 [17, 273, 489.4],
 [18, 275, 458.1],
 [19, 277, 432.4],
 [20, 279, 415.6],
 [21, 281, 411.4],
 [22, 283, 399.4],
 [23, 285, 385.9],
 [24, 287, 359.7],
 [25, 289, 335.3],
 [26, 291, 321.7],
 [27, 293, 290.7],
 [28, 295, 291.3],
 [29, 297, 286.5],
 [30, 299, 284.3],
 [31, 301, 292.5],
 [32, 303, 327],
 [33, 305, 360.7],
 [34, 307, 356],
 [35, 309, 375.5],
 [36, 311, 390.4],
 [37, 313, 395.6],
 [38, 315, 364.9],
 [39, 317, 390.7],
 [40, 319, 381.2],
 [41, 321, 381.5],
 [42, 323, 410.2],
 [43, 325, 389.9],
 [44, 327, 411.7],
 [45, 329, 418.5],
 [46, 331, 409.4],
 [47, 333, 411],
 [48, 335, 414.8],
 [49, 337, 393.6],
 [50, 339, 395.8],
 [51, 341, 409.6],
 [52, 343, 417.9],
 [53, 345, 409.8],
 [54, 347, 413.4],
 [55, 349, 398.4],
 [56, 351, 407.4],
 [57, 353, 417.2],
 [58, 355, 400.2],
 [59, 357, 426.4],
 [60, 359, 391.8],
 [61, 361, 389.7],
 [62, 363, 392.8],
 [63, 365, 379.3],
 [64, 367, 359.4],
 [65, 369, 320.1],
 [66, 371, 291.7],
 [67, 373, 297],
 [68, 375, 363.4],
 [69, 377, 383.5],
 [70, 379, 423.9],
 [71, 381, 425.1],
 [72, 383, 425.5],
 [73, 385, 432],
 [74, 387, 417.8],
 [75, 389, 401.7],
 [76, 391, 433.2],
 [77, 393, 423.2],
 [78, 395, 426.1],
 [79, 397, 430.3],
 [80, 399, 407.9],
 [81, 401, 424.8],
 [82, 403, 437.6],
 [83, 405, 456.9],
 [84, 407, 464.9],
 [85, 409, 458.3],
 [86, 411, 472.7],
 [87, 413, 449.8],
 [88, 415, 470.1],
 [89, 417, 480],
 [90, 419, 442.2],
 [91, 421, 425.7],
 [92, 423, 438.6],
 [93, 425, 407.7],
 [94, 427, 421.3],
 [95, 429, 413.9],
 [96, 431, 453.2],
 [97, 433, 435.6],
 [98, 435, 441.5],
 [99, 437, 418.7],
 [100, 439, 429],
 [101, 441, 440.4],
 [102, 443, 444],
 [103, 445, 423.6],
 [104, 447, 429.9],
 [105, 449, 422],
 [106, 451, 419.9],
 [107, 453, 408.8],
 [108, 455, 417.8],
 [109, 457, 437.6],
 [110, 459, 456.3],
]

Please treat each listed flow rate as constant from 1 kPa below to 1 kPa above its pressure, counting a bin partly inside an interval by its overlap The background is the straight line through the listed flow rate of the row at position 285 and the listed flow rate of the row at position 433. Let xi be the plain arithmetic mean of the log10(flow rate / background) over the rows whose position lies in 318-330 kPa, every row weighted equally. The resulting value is 0.000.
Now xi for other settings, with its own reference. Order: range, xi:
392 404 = 0.001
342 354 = 0.004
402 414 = 0.029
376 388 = -0.001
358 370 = -0.046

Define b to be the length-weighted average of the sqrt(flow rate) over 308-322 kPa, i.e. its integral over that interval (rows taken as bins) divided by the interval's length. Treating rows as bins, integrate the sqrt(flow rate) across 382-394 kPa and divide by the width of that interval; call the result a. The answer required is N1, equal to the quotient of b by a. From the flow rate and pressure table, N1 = 0.95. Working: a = 20.5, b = 19.6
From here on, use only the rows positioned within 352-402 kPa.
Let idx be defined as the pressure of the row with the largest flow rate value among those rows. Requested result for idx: 391 kPa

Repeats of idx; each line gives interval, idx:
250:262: 261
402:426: 417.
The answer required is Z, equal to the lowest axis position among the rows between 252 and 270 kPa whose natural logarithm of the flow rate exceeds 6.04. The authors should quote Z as 253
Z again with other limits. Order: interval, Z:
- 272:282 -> 273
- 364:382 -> 379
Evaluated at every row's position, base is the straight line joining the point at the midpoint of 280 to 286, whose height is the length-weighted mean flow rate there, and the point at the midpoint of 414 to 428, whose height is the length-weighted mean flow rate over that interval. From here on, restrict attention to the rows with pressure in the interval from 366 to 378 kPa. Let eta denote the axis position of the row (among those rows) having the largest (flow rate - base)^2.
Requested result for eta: 371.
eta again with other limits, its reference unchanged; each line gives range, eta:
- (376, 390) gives 377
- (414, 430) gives 417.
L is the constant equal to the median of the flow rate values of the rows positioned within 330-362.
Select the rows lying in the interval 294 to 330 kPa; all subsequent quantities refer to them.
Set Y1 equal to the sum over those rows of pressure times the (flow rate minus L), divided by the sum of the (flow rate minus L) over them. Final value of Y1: 303.3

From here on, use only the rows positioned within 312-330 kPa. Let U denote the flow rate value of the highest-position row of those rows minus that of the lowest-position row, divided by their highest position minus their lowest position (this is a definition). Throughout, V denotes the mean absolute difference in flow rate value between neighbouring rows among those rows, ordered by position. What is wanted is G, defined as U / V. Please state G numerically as 0.08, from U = 1.4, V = 18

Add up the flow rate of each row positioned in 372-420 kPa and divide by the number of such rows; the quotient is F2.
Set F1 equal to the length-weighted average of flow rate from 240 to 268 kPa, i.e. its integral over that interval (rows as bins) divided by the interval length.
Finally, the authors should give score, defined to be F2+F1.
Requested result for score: 878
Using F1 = 451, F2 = 427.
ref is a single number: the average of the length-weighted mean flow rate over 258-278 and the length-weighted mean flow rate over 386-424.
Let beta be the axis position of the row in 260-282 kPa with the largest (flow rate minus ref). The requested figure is 267 kPa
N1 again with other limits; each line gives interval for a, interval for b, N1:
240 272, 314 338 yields 0.93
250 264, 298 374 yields 0.90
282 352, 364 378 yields 0.96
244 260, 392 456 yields 0.99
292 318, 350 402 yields 1.08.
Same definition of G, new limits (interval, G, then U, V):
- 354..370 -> -0.29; -5.7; 20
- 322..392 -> 0.02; 0.3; 16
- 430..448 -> -0.12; -1.5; 12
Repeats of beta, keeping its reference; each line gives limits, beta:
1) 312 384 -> 357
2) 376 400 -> 391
